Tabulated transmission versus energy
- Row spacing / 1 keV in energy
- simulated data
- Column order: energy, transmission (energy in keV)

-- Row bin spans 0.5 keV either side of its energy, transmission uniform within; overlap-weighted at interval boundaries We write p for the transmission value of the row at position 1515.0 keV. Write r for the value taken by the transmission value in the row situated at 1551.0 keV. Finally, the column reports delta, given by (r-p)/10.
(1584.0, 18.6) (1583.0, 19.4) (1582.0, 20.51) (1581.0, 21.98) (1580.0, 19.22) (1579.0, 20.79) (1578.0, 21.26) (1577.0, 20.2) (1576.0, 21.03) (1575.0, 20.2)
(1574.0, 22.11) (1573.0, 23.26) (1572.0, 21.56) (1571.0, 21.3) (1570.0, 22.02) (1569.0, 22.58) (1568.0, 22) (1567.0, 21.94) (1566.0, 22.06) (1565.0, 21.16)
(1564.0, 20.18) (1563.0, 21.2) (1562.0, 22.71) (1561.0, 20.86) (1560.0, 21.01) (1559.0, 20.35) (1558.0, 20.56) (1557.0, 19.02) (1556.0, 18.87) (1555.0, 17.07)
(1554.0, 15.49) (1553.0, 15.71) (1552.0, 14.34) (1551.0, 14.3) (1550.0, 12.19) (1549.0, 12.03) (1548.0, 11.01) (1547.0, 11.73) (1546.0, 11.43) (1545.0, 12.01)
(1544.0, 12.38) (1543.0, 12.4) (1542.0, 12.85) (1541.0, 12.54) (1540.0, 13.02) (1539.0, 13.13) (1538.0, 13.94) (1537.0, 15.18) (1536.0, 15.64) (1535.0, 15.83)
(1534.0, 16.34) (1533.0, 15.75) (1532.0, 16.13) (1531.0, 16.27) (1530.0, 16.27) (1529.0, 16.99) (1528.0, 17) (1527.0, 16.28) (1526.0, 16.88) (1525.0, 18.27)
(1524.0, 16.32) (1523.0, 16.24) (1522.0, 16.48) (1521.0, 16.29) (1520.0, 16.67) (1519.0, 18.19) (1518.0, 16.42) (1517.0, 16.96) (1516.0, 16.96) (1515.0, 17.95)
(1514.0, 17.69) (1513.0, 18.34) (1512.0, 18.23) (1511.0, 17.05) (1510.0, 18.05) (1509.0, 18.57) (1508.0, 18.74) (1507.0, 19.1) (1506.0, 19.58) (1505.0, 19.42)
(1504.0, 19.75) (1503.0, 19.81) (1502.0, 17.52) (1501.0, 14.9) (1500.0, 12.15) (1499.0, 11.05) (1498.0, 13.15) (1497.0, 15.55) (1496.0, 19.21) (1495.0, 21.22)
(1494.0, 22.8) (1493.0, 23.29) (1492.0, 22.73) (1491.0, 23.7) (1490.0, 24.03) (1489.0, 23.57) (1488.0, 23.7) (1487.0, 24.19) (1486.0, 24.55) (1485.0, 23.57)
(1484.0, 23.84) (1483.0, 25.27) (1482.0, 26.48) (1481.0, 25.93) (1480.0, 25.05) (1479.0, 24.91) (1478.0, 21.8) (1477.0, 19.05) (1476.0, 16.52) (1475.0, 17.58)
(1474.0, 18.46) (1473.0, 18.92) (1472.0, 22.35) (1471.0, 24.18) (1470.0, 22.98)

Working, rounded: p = 17.95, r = 14.3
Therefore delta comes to -0.4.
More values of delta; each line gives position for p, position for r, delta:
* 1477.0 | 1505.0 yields 0.0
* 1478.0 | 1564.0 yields -0.2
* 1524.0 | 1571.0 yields 0.5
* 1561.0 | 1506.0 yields -0.1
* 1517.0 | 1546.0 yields -0.6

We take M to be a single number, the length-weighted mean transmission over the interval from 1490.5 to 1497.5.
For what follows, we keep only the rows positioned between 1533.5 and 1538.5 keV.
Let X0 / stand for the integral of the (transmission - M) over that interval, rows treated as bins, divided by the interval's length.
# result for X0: -5.8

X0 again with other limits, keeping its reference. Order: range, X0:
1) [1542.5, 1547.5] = -9.2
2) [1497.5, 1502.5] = -7.5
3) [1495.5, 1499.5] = -6.5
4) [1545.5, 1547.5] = -9.6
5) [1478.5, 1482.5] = 4.4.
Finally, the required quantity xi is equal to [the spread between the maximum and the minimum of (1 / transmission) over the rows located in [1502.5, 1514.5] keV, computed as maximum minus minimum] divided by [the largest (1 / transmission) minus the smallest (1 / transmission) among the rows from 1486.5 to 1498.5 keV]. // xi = 0.24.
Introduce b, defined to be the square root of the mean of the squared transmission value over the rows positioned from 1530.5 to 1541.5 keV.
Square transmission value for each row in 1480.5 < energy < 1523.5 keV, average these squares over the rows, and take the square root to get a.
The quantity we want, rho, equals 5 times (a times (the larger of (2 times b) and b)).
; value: 2970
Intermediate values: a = 20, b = 15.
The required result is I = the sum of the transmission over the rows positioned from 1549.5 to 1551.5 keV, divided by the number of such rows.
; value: 13.2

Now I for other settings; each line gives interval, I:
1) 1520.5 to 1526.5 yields 16.7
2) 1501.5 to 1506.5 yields 19.2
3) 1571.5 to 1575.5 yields 21.8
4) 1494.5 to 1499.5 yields 16.0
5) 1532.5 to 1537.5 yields 15.7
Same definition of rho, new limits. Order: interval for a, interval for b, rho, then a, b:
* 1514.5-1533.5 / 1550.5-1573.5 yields 3380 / 17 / 20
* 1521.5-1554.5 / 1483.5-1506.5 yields 3033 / 15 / 21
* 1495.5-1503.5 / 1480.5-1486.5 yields 3922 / 16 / 25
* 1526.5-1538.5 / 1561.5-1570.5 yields 3481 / 16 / 22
